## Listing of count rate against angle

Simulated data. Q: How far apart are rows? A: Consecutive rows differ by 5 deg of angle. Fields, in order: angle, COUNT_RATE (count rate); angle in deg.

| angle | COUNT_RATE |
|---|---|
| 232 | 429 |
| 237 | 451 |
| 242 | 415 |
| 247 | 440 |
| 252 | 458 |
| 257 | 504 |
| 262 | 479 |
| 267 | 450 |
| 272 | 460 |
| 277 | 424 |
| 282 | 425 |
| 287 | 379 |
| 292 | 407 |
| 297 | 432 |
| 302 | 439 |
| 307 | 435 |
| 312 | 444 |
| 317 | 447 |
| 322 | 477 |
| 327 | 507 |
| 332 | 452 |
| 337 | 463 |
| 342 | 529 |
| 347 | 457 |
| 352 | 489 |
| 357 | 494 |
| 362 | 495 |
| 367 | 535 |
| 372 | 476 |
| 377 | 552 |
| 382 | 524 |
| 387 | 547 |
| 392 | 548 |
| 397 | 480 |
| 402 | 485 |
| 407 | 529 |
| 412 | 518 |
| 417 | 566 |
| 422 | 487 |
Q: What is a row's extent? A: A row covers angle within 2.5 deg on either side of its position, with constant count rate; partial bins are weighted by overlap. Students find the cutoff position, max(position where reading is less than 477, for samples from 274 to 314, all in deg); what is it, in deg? 312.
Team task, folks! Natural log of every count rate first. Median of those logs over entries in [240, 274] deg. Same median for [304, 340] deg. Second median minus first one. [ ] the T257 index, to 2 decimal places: -0.01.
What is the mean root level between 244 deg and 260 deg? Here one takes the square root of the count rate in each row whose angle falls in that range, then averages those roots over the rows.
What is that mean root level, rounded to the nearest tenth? 21.6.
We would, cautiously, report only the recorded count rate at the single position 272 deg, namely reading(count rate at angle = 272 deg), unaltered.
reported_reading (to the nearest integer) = 460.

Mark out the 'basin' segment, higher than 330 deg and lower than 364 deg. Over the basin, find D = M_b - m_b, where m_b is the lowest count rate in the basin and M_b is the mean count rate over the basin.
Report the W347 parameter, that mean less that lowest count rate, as 31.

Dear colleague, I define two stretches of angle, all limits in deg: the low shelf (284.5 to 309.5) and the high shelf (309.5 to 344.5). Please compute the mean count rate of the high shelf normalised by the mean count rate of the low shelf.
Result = 1.13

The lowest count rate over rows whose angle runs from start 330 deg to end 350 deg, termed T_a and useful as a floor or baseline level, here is 452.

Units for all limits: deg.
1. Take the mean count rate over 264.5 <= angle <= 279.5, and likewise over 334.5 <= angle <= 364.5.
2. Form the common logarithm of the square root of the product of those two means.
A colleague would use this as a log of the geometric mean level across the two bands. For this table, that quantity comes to 2.67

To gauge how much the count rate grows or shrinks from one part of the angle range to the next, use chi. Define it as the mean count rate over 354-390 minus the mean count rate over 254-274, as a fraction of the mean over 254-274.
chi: 0.094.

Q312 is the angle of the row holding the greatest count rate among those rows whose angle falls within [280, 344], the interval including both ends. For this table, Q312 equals 342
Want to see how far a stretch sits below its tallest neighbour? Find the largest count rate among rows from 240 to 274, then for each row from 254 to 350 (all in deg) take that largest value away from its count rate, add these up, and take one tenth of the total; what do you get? -97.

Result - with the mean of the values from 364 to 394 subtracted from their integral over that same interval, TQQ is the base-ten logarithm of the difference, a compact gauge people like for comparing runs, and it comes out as 4.19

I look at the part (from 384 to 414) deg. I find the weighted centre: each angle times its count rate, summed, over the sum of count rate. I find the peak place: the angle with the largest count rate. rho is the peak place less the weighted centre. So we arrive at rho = -7.3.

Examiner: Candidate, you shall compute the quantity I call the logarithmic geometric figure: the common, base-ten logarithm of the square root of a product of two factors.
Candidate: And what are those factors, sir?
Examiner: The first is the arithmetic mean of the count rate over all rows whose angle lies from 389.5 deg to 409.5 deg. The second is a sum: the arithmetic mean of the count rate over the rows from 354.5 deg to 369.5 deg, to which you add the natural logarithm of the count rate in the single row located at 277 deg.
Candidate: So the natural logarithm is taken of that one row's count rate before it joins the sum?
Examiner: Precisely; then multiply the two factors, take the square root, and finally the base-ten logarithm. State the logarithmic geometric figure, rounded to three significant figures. 2.71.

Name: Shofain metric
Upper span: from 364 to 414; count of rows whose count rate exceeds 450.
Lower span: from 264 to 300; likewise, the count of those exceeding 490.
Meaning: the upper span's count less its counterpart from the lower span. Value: 10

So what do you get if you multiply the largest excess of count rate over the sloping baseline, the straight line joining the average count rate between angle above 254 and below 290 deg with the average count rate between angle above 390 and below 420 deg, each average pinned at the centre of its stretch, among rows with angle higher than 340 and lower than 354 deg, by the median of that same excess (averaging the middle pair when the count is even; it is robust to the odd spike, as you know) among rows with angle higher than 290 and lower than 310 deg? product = -1276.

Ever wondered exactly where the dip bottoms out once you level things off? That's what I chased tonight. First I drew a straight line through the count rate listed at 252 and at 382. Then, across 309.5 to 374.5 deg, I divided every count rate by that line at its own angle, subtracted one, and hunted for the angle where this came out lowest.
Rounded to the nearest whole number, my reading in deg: 347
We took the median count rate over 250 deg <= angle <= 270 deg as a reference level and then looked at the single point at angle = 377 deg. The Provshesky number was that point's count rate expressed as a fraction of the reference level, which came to 1.18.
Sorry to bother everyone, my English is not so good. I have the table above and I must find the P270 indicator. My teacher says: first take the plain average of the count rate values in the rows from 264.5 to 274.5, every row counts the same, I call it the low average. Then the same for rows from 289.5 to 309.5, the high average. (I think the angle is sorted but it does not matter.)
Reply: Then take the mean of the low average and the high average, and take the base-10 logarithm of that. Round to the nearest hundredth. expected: 2.65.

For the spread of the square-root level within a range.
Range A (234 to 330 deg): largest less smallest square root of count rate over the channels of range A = 3.05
